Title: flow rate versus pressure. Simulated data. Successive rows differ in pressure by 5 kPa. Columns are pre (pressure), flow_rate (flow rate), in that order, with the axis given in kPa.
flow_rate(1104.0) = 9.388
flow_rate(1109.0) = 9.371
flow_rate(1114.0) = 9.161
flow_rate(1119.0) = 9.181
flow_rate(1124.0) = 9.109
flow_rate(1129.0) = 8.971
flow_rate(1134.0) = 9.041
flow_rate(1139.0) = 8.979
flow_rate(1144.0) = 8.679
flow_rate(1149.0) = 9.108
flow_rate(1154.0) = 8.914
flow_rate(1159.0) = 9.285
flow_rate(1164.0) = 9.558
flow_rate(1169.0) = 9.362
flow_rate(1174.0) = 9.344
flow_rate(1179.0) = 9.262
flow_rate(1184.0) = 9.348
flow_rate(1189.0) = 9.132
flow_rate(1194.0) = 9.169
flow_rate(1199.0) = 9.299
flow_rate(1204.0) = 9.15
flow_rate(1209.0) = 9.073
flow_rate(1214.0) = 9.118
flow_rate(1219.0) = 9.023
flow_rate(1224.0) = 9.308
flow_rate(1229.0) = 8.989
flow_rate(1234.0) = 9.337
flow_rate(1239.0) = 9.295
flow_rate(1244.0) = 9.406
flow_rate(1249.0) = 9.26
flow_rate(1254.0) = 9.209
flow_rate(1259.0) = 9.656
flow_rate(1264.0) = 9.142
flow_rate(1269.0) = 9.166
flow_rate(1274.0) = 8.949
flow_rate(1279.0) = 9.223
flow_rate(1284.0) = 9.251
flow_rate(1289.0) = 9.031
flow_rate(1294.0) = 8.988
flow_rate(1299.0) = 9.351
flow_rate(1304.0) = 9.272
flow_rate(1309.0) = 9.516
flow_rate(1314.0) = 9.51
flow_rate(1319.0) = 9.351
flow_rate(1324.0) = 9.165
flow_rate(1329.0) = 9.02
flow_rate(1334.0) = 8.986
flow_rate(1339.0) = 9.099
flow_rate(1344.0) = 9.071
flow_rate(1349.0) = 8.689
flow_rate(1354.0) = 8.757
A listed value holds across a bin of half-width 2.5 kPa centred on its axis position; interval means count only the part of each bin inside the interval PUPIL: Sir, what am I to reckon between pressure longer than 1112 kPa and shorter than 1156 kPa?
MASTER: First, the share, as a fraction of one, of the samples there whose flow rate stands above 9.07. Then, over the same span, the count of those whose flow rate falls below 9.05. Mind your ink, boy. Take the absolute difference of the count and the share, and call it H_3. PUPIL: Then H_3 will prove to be 4.6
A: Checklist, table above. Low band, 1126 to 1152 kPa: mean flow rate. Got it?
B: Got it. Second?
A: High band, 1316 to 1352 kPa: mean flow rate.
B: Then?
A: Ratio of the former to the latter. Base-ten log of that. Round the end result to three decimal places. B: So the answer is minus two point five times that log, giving 0.012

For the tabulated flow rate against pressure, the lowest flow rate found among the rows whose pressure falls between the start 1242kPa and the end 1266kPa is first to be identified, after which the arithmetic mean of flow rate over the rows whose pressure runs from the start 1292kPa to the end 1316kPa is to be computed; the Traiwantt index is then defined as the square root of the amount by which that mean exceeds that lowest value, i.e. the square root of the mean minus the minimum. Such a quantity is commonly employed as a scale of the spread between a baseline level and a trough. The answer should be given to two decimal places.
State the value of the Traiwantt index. 0.43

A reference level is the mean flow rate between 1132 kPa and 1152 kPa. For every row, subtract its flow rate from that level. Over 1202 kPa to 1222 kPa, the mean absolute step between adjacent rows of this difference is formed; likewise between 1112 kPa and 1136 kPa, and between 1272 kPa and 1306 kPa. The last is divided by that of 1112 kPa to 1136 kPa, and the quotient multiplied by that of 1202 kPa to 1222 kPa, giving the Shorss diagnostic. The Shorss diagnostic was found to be 0.162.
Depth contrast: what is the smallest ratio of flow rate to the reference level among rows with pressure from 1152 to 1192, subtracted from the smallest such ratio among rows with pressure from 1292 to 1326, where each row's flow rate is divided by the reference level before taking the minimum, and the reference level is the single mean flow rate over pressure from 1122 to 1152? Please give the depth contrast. 0.01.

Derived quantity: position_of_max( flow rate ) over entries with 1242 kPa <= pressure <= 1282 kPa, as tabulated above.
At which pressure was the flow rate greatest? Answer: 1259.0 kPa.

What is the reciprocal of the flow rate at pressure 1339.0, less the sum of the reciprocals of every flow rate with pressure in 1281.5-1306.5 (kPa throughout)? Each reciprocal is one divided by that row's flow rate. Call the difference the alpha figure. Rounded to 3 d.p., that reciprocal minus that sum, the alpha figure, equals -0.435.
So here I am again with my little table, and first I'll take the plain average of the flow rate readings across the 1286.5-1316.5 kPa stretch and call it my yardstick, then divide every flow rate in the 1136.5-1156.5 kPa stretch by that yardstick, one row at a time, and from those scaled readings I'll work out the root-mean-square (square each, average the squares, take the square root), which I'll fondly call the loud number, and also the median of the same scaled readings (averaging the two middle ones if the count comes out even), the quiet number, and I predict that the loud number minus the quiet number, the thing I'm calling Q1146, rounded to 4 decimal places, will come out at -0.0027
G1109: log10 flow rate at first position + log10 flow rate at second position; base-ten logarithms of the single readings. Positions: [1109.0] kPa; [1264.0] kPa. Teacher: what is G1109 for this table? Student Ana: 1.93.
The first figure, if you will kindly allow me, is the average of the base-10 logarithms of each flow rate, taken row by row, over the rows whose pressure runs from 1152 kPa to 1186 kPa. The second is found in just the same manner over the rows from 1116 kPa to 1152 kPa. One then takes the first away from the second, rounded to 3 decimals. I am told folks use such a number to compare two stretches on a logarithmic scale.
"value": -0.014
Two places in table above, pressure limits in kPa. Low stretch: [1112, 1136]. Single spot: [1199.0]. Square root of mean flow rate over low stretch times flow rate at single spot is 9.20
